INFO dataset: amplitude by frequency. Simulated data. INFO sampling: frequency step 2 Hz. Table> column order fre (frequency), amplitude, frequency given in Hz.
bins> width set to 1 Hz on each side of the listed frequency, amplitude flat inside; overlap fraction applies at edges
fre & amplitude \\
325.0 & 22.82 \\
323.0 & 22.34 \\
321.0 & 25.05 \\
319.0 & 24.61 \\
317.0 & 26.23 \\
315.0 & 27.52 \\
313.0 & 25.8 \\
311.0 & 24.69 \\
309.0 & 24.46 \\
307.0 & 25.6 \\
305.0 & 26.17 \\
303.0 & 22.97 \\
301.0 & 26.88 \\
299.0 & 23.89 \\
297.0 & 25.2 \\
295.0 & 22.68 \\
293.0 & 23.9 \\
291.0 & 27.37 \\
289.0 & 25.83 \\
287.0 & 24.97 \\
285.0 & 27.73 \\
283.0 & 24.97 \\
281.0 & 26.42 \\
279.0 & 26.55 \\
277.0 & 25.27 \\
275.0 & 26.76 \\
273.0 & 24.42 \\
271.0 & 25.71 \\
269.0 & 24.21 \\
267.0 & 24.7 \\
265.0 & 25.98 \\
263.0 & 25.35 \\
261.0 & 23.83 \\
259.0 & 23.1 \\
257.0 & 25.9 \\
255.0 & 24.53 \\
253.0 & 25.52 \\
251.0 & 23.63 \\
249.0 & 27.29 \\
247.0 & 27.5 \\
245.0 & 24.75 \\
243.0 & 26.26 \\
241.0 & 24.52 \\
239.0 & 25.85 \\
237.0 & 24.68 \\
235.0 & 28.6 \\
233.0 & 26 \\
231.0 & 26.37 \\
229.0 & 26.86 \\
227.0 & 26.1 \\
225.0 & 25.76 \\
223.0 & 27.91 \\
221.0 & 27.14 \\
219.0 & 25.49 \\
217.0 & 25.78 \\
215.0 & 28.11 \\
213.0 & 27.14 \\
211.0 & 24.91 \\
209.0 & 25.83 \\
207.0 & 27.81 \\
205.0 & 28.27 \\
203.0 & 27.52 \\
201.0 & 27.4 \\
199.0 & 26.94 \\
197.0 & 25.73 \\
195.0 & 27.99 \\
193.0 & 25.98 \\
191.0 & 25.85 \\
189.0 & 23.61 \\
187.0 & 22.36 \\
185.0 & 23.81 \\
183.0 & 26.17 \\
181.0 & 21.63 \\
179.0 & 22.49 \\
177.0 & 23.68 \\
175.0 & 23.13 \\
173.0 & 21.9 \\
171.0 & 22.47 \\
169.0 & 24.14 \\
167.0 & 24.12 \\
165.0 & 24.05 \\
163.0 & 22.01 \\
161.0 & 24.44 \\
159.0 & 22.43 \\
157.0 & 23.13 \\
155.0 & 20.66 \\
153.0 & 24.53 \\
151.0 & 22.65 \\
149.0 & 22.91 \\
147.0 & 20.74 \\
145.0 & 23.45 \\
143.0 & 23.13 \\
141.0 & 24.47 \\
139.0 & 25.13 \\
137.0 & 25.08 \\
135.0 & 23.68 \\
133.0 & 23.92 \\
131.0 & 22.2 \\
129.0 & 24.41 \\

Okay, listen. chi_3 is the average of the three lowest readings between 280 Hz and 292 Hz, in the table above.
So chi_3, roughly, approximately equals 25.3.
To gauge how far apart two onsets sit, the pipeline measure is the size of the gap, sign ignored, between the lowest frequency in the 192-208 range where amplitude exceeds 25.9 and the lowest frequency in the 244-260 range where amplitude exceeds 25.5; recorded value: 54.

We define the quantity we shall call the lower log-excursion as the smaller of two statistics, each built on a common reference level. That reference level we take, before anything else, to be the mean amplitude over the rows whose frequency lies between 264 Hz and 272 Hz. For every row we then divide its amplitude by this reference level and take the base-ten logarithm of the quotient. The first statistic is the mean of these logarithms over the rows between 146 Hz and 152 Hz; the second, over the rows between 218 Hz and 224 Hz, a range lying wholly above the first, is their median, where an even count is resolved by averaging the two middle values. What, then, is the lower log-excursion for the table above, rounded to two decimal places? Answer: -0.06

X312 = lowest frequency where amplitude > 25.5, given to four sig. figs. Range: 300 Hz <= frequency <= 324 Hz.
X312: 301.0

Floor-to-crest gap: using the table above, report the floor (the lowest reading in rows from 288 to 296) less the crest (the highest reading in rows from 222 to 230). -5.2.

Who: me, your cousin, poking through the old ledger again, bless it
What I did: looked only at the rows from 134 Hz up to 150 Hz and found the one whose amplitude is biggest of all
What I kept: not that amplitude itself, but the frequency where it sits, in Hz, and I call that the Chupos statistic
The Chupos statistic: 139.0 Hz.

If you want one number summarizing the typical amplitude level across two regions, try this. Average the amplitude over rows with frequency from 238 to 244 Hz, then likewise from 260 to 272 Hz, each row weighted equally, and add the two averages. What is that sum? 50.5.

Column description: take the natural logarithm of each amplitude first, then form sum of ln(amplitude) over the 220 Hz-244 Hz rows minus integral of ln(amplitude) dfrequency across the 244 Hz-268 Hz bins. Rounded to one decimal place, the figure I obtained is -38.1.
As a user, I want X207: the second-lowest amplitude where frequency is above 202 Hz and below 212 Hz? 25.83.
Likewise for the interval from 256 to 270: 23.83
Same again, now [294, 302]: 23.89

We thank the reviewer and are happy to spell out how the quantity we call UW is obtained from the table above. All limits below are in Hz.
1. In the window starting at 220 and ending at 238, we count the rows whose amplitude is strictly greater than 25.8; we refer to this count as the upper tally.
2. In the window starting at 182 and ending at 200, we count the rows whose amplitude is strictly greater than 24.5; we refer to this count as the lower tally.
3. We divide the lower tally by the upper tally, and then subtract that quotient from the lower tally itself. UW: 5.1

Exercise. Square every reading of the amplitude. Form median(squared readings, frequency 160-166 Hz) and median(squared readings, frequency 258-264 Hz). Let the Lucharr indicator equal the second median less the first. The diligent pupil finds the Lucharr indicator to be -11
